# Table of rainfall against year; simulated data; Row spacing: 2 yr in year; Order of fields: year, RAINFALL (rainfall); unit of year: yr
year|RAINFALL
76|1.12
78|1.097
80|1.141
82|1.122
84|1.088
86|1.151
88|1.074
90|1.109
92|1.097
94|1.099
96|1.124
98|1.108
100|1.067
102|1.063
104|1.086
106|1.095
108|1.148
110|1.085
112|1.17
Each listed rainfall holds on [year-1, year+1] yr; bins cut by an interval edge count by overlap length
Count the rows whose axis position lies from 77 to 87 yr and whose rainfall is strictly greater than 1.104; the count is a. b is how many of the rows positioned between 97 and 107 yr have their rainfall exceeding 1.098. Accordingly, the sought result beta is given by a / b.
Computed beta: 3.0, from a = 3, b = 1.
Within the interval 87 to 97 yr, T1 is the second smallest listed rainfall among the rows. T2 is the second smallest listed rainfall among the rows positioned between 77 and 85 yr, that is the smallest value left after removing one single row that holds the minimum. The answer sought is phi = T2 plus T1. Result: 2.19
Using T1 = 1.097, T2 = 1.097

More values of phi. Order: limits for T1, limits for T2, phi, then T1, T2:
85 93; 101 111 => 2.18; 1.097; 1.085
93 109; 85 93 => 2.16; 1.067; 1.097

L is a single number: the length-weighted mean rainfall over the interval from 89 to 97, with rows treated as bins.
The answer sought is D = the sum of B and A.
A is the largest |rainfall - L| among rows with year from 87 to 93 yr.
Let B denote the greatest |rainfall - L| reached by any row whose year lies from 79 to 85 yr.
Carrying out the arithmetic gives 0.067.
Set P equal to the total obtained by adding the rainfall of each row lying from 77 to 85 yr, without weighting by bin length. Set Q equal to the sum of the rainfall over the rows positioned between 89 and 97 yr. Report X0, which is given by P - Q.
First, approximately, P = 4.45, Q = 4.43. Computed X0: 0.019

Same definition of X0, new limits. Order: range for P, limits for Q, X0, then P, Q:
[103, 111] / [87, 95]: 0.035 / 4.41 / 4.38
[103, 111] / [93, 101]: 0.016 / 4.41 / 4.40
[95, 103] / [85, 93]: -0.069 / 4.36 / 4.43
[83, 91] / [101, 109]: 0.030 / 4.42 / 4.39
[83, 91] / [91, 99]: -0.006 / 4.42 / 4.43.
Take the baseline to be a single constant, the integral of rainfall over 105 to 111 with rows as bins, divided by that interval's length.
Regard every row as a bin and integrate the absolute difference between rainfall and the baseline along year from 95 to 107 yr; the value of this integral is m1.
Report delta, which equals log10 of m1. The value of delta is -0.55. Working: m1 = 0.28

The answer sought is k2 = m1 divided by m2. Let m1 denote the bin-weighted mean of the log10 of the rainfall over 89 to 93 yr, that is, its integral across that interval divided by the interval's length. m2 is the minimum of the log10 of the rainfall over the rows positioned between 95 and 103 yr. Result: 1.60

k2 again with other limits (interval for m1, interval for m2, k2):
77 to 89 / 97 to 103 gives 1.73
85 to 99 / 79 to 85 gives 1.22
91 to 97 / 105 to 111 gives 1.24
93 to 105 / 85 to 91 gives 1.22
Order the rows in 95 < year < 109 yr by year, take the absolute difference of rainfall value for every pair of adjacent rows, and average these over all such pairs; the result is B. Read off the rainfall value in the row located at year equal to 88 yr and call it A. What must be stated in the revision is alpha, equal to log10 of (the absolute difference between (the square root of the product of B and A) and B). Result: -0.86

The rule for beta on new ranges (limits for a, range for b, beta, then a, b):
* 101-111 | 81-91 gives 0.3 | 1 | 3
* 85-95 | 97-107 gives 2.0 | 2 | 1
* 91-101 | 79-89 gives 0.7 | 2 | 3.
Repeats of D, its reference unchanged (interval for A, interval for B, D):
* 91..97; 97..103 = 0.061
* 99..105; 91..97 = 0.061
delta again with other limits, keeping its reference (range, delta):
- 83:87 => -0.90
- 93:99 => -1.28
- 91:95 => -1.34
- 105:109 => -0.97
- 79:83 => -1.05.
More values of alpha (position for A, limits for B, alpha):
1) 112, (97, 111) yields -0.79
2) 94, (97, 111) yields -0.81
